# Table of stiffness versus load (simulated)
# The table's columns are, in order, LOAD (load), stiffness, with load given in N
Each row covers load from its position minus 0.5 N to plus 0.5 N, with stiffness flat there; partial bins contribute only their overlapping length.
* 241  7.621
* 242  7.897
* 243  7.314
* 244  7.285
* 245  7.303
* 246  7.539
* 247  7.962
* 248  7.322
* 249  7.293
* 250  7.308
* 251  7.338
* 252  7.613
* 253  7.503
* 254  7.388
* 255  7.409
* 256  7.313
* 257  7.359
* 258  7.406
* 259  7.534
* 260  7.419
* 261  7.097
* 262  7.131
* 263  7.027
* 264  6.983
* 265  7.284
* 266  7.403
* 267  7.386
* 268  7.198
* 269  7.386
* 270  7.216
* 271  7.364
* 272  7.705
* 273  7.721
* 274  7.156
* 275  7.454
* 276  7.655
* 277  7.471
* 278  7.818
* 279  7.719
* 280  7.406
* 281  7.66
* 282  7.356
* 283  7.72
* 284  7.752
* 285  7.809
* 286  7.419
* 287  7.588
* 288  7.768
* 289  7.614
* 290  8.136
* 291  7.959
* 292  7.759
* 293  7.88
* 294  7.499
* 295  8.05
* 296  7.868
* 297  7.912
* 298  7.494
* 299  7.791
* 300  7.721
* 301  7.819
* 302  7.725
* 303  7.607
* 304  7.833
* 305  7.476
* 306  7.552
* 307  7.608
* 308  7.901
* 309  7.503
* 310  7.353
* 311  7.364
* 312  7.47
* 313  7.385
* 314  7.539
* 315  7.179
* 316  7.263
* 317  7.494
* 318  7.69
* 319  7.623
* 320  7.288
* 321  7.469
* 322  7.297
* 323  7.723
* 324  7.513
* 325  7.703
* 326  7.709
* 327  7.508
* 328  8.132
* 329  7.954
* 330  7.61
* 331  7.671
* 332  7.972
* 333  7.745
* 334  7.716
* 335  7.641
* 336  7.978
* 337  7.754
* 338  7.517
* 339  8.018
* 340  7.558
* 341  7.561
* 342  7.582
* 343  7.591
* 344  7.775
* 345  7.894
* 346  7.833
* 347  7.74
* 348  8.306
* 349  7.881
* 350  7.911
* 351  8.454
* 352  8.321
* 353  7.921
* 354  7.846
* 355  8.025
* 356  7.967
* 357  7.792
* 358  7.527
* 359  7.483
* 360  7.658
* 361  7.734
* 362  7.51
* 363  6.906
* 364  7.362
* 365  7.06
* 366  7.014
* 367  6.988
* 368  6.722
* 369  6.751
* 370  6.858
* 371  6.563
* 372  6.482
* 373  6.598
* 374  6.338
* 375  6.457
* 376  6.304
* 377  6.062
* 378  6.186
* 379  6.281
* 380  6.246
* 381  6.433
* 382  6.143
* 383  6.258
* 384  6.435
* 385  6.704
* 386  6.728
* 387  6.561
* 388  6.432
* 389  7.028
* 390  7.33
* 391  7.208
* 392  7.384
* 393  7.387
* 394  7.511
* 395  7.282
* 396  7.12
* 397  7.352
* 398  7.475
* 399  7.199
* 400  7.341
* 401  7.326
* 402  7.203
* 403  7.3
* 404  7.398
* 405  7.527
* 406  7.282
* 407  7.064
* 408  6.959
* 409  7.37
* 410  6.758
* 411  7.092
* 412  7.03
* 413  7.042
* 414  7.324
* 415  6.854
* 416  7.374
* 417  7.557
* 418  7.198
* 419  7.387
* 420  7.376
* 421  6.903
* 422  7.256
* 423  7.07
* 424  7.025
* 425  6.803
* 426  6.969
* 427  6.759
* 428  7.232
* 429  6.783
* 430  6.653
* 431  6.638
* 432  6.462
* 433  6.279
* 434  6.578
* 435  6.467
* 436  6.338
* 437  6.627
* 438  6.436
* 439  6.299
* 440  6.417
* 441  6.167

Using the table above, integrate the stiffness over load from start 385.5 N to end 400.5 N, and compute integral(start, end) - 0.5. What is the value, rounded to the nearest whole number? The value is 107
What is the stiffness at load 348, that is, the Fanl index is 8.306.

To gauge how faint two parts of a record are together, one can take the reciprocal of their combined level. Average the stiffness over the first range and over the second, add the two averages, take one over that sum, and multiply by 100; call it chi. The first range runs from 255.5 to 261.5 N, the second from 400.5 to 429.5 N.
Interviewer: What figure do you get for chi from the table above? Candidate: 6.90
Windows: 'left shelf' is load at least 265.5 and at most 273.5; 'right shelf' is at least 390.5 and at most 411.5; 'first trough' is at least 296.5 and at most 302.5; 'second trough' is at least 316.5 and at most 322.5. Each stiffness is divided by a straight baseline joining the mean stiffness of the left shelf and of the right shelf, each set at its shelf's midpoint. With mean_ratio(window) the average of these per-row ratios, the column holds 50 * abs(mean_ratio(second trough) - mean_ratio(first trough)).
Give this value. 1.6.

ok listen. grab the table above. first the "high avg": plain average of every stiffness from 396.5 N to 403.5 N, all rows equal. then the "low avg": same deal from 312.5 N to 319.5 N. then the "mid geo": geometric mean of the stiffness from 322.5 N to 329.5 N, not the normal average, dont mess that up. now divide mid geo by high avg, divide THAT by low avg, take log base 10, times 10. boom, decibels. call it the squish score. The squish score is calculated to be -8.47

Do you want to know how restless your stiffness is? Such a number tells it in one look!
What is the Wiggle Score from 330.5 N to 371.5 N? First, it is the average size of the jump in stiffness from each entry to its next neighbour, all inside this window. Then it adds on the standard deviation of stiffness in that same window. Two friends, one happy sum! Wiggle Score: 0.65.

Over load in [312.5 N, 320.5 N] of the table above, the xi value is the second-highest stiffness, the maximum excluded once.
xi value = 7.623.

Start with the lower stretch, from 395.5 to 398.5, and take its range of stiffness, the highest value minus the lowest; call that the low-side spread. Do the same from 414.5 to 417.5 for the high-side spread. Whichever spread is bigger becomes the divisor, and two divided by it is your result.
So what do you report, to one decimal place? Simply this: 2.8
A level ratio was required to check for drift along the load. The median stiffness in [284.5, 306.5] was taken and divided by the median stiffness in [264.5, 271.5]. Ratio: 1.05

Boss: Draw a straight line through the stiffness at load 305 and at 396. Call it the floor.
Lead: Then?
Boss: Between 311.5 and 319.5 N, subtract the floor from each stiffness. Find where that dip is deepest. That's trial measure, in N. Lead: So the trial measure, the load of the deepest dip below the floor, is 315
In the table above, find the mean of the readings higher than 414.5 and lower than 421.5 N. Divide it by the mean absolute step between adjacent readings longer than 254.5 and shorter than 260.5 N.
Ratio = 83.7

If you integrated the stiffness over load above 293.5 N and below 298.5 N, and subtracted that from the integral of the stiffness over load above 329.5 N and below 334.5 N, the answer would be 0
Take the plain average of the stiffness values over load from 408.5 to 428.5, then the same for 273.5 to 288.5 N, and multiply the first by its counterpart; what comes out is 54.0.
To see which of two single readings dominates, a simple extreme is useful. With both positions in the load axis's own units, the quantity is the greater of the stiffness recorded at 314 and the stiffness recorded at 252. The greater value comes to 7.61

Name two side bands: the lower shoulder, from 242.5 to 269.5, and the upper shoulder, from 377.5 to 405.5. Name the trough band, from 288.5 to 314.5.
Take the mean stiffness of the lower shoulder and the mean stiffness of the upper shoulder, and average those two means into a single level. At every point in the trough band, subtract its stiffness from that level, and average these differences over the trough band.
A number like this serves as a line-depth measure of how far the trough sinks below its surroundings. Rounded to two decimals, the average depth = -0.53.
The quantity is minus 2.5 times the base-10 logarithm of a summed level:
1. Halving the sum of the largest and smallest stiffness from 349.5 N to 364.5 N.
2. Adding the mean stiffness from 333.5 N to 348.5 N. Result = -2.97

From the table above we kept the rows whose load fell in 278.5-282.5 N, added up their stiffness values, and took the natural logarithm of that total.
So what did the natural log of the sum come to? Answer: 3.406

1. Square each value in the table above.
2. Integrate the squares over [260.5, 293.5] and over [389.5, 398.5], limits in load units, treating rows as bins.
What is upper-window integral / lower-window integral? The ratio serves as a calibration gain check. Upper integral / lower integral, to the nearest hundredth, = 0.26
